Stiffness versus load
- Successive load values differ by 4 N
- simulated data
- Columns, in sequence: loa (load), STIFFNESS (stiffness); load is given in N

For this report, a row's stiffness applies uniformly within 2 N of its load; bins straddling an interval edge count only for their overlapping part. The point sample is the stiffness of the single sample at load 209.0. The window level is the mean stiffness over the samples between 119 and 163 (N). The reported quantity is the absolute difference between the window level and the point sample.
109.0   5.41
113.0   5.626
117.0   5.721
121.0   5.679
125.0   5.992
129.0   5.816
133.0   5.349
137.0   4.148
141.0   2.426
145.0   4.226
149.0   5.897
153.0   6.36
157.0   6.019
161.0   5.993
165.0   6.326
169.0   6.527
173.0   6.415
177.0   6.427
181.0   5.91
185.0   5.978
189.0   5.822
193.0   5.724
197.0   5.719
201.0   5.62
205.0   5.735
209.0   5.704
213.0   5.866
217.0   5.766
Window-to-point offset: 0.44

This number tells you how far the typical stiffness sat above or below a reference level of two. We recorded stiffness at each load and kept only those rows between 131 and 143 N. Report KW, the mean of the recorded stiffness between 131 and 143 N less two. 1.97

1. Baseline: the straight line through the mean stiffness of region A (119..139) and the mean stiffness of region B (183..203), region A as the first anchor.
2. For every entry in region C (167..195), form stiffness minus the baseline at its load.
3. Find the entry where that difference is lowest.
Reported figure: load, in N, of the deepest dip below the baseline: 193.0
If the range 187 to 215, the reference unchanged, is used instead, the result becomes 201.0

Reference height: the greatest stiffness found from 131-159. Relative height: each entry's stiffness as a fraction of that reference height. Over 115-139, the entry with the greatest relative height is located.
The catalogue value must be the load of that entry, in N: 125.0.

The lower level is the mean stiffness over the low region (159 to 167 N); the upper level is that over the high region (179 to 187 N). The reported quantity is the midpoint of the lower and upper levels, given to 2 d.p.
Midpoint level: 6.05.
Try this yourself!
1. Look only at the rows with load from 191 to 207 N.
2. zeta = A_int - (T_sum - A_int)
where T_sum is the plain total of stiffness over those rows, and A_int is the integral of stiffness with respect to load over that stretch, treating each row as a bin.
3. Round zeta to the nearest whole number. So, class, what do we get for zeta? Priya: 160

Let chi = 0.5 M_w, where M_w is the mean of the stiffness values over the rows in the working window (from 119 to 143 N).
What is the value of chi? 2.45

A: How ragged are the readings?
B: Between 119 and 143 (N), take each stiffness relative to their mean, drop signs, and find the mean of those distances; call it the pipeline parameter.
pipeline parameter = 1.1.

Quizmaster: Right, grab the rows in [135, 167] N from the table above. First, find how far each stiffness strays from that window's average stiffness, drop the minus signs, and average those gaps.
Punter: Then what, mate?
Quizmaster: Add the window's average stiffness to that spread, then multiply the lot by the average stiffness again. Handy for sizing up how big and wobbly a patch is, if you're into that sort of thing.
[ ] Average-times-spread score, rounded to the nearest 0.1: 32.9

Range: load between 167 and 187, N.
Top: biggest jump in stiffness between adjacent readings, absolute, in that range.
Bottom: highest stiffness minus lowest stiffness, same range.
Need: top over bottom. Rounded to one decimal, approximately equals 0.8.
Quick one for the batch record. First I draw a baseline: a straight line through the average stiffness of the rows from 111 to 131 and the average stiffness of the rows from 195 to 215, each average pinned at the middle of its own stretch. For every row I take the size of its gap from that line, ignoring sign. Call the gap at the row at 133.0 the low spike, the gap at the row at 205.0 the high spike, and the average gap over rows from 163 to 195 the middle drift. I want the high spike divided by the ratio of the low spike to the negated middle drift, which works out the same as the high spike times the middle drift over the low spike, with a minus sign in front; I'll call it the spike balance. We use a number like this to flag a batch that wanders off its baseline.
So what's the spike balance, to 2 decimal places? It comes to -0.01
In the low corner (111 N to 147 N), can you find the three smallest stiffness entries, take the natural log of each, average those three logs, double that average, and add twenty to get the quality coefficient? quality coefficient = 22.5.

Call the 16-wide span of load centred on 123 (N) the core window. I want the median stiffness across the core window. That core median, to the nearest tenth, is 5.8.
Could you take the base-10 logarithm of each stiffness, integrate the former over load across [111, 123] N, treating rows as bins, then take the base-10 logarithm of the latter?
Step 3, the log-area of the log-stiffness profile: 0.96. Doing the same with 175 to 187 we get 0.97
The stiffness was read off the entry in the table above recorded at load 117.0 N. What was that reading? 5.721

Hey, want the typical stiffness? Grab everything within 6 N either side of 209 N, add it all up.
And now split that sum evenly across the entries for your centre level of 5.77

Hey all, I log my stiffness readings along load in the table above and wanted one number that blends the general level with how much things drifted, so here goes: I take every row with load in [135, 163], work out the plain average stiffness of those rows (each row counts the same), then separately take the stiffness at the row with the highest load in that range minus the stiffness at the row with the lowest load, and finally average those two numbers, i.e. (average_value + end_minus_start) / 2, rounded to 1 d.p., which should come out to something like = 3.4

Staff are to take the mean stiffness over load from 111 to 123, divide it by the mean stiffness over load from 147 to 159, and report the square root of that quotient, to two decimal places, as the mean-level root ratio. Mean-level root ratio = 0.97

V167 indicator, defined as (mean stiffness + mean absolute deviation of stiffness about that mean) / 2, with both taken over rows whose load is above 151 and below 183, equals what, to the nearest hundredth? 3.23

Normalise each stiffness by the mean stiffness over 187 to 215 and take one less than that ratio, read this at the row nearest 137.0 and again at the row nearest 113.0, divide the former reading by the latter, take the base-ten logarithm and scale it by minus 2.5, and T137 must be -2.9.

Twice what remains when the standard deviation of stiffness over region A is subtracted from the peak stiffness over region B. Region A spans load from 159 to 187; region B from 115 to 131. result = 11.5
